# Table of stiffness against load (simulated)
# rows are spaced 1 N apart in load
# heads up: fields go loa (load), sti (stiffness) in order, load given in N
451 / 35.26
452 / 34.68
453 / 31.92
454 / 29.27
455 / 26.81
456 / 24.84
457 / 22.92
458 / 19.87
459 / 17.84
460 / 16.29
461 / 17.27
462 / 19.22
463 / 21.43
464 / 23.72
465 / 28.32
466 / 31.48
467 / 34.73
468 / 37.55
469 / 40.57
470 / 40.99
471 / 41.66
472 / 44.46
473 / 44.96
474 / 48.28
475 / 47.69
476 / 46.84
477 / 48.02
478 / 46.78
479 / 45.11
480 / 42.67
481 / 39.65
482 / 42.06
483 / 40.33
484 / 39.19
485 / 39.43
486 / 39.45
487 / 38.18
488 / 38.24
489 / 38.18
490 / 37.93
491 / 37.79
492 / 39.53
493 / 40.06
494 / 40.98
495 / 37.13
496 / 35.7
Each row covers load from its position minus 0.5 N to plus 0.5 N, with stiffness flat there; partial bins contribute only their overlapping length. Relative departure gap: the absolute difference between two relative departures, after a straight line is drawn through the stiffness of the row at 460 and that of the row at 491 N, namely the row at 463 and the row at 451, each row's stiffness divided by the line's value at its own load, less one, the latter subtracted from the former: 2.3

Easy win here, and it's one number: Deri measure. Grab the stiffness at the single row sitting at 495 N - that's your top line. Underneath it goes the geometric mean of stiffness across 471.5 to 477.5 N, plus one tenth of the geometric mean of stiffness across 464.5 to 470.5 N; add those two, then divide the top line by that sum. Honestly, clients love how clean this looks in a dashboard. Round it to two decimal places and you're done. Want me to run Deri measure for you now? 0.74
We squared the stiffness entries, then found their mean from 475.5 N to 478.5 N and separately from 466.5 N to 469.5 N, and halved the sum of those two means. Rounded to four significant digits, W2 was 1825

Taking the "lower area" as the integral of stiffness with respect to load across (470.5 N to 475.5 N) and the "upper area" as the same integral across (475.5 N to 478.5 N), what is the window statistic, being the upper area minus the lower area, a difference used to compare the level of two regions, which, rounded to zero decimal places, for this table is -85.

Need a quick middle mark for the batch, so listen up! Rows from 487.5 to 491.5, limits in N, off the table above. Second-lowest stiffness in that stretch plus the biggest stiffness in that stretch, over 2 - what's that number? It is 38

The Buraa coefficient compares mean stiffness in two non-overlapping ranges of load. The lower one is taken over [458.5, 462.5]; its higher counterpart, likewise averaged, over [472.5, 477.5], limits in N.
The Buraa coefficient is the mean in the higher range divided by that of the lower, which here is 2.67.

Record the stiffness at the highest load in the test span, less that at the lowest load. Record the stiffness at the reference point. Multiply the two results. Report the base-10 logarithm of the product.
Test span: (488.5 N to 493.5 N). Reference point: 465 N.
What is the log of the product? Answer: 1.7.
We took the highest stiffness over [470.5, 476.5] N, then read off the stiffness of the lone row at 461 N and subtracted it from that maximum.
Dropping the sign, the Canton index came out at 31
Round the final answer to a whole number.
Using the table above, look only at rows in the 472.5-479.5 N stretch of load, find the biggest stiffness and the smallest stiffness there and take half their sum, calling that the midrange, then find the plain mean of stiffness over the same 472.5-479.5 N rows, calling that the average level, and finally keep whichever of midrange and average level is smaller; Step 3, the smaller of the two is 47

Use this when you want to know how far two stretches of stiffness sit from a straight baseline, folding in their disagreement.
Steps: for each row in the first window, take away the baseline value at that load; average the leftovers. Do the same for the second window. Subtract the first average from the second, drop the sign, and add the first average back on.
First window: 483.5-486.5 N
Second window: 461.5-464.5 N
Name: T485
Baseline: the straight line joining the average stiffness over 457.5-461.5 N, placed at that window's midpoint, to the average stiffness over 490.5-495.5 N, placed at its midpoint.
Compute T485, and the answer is 9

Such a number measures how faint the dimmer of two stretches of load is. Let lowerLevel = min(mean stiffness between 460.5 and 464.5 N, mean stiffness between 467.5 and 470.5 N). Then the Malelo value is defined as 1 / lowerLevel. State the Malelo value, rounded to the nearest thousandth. 0.049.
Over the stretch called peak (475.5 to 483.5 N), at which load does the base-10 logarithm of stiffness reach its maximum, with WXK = 477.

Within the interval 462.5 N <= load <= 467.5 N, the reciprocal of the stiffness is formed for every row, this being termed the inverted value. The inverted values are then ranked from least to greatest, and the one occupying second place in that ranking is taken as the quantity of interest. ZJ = 0.032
